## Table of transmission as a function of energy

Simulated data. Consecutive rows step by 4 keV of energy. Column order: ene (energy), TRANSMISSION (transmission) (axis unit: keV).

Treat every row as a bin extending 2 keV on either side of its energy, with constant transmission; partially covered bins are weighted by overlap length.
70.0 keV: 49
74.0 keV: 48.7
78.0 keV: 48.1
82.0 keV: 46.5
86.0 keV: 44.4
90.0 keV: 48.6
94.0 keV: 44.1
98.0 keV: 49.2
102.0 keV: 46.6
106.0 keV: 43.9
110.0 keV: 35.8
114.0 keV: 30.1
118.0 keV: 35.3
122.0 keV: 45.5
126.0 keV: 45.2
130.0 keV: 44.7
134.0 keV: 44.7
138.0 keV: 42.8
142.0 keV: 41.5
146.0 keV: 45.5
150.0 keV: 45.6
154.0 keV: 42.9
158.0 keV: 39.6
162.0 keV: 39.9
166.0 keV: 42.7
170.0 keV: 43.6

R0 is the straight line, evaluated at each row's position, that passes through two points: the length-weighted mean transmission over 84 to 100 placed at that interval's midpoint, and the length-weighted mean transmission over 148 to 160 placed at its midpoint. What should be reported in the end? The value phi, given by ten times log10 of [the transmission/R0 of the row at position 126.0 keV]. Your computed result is 0.07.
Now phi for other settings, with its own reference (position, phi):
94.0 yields -0.23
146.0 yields 0.23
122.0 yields 0.08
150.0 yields 0.26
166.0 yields 0.08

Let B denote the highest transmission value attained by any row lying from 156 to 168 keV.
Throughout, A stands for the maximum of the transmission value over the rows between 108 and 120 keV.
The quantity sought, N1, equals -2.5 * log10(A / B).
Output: 0.19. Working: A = 35.8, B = 42.7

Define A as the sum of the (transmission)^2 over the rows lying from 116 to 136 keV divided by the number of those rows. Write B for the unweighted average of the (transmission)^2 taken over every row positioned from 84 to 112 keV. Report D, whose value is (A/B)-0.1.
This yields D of 0.83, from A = 1871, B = 2011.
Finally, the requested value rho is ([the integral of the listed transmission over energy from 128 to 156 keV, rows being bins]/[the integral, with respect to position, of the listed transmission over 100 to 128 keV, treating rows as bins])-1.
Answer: 0.09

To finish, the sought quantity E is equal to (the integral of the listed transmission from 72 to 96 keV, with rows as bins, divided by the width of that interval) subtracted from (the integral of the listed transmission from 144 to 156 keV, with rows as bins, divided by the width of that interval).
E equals -2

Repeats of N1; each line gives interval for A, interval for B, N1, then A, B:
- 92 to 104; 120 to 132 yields -0.08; 49.2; 45.5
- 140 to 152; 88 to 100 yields 0.08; 45.6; 49.2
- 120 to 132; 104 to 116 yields -0.04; 45.5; 43.9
